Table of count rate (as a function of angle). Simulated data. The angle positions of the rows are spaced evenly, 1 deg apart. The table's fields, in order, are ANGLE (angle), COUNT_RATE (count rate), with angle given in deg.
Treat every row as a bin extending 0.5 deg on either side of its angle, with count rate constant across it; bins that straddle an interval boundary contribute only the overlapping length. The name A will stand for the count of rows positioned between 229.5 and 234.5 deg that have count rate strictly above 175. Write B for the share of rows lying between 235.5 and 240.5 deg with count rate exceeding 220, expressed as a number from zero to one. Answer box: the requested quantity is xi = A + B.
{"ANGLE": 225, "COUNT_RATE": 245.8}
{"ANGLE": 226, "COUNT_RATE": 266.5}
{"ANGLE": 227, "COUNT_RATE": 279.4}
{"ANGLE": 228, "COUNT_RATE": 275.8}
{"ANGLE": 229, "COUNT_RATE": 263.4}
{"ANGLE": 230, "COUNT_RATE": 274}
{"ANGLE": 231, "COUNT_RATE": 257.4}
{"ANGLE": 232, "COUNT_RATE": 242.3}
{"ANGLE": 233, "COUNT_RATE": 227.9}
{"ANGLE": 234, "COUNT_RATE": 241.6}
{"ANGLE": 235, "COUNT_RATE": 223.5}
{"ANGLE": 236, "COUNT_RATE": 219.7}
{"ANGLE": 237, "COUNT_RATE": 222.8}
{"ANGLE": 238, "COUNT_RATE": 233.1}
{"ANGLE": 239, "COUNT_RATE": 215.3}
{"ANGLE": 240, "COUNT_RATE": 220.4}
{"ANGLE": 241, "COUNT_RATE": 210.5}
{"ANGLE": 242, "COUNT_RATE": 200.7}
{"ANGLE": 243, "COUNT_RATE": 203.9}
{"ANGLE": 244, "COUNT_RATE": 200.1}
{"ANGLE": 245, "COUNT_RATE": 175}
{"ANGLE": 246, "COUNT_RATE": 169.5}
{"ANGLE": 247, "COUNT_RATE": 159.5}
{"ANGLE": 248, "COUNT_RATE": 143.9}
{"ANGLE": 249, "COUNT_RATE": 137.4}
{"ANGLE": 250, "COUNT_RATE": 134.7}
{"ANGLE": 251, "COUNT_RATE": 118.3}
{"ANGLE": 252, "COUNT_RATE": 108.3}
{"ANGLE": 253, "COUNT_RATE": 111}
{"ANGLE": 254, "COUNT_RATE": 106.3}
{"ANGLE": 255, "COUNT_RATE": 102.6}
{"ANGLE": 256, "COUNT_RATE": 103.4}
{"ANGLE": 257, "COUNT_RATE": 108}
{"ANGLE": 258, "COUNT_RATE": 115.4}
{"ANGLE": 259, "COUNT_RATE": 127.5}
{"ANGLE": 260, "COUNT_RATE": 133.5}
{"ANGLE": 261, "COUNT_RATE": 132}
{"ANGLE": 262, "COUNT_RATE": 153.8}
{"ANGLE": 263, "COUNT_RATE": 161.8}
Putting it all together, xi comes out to 5.6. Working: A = 5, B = 0.6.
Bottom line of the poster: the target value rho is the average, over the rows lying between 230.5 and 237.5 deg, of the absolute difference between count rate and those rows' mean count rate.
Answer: 11.6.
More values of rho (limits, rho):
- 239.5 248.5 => 22.3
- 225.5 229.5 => 6.3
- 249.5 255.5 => 8.6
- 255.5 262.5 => 13.6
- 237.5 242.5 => 8.6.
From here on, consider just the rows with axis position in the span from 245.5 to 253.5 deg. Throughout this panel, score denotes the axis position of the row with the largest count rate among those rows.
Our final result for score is 246 deg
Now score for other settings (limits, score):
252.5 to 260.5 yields 260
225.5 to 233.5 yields 227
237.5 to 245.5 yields 238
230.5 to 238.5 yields 231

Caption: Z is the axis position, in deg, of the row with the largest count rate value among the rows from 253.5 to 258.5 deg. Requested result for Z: 258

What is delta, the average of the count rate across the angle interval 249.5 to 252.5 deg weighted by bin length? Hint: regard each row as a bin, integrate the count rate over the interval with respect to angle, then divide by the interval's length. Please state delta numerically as 120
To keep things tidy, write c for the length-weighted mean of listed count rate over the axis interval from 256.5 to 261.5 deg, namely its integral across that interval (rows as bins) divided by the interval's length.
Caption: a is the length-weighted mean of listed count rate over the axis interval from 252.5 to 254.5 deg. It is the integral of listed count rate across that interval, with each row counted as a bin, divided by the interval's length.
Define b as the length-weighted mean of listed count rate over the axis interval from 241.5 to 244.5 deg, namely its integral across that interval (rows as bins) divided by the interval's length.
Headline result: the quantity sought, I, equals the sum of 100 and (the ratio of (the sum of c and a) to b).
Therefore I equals 101.2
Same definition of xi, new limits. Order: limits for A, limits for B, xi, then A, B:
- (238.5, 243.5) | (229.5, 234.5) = 6.0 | 5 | 1.0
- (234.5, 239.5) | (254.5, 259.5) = 5.0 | 5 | 0.0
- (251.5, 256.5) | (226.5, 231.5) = 1.0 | 0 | 1.0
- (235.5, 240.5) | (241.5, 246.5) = 5.0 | 5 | 0.0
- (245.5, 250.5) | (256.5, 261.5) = 0.0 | 0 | 0.0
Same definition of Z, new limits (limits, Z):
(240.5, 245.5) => 241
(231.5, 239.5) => 232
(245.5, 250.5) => 246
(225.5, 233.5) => 227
